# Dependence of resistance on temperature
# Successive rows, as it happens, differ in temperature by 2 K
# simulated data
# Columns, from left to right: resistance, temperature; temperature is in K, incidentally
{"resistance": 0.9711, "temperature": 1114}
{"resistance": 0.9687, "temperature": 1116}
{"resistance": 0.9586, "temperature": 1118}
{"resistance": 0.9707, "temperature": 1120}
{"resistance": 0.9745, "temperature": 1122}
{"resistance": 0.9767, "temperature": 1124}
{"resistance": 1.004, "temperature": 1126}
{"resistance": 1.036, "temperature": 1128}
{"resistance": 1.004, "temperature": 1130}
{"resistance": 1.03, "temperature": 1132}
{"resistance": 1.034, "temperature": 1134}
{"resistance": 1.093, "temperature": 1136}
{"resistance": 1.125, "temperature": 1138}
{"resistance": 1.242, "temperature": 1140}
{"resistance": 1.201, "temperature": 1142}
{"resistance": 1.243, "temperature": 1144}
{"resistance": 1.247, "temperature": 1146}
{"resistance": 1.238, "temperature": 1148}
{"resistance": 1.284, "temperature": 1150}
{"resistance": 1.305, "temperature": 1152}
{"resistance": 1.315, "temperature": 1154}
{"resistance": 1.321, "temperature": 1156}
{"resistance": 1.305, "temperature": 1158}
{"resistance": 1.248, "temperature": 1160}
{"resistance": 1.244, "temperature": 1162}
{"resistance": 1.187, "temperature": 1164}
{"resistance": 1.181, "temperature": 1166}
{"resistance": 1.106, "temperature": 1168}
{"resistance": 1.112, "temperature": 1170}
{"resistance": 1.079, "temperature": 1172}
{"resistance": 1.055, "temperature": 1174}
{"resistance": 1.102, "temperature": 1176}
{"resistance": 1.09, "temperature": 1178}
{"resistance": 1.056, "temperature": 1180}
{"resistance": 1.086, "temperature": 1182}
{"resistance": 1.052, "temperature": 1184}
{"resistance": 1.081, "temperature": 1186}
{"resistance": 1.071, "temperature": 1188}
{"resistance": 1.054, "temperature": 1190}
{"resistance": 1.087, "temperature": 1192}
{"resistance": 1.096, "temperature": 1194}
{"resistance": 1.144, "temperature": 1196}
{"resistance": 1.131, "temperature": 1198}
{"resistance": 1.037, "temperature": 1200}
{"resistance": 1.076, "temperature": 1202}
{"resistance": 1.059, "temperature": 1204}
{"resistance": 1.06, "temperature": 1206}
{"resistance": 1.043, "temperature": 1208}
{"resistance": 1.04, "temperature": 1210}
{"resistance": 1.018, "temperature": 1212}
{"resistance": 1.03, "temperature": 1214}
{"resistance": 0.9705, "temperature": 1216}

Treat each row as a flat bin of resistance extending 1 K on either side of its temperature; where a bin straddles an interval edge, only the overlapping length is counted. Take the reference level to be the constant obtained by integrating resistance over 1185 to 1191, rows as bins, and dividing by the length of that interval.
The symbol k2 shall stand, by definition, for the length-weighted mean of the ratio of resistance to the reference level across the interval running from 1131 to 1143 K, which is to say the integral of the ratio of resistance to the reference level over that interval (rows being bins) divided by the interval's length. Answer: 1.05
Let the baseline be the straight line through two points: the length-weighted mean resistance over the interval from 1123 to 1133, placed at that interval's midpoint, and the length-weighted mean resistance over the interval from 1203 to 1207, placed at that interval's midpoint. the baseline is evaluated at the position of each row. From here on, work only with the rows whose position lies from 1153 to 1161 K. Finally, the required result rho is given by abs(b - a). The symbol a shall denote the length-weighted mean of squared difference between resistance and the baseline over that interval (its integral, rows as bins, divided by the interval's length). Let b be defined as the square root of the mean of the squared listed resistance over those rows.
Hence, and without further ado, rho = 1.22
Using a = 0.0730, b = 1.30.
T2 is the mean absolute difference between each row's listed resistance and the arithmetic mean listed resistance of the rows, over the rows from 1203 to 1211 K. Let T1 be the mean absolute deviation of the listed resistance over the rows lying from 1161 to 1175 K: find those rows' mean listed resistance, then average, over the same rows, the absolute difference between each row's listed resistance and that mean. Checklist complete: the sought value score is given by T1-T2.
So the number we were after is 0.05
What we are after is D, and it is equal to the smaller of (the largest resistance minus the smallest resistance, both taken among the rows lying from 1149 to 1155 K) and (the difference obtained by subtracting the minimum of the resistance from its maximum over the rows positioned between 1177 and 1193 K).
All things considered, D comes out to 0.03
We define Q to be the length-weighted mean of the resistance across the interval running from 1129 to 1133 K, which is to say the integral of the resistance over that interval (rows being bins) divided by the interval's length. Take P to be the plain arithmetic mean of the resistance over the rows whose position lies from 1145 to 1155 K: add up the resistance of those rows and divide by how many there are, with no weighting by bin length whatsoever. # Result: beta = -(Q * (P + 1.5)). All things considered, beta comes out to -2.83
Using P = 1.28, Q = 1.02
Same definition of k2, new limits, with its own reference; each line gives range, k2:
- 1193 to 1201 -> 1.03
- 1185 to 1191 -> 1.00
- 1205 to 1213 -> 0.97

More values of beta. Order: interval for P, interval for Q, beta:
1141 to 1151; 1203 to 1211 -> -2.88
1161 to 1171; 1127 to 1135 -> -2.74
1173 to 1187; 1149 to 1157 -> -3.36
